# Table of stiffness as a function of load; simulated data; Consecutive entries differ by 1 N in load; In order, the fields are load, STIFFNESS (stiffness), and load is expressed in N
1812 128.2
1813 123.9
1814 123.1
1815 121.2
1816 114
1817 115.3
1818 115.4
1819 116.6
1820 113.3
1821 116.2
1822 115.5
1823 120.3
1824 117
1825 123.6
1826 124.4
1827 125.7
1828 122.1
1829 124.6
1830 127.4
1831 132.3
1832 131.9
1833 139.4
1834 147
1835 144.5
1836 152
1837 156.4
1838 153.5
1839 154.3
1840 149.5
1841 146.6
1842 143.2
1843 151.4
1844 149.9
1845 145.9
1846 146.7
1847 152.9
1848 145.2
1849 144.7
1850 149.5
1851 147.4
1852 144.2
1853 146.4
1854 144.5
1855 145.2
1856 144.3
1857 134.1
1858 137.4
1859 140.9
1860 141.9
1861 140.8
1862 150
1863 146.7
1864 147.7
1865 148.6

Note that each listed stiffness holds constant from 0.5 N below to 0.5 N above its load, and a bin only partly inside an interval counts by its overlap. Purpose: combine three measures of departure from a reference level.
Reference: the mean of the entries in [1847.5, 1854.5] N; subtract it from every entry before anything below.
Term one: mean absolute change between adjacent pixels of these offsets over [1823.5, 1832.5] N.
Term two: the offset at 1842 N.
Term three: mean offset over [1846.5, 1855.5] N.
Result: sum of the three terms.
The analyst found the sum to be 1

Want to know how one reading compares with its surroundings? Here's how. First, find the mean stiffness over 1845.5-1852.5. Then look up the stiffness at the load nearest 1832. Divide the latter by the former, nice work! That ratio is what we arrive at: 0.90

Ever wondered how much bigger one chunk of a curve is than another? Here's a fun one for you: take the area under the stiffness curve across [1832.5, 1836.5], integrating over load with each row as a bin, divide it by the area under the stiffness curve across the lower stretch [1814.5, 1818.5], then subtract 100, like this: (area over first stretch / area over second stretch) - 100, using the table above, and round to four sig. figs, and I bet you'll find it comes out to -98.75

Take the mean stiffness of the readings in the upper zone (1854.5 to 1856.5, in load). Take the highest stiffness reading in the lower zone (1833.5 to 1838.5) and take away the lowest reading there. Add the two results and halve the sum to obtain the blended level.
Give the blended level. 78.3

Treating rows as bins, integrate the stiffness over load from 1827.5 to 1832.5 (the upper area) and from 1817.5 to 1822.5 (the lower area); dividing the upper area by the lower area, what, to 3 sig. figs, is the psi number 1.11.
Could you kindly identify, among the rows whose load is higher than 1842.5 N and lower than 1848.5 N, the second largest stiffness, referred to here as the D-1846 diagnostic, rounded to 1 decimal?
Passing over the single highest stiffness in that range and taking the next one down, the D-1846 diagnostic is 151.4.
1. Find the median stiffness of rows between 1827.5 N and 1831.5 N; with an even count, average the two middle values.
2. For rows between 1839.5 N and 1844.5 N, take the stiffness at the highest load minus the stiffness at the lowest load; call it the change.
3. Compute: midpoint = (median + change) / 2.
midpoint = 63.2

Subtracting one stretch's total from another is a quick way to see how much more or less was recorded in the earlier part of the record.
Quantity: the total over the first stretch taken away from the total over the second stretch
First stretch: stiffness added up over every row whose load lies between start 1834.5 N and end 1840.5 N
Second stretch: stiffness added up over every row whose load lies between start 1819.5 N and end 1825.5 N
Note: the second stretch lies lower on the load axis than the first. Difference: -204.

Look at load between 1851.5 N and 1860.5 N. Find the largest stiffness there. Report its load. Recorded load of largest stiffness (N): 1853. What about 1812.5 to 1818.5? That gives 1813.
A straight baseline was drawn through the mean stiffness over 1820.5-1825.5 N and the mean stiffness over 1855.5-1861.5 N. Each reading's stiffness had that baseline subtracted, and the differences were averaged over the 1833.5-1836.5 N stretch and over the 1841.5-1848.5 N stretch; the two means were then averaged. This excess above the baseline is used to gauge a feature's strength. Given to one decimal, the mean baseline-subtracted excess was 19.1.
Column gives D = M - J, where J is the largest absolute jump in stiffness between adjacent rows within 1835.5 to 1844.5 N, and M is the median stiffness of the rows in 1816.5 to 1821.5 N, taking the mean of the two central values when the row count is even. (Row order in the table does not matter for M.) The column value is 107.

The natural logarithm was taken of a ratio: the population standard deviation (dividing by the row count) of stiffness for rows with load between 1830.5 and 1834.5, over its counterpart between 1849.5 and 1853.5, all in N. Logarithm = 1.2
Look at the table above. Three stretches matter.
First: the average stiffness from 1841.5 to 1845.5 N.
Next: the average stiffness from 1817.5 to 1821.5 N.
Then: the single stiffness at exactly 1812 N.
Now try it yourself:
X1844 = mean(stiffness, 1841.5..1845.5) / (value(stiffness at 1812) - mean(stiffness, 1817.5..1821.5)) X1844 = 12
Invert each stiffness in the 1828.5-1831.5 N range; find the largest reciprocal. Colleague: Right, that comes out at 0.0080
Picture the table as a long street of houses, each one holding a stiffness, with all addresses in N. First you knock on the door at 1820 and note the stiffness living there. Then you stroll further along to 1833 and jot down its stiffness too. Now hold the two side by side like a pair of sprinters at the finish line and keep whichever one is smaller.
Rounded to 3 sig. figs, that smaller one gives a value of 113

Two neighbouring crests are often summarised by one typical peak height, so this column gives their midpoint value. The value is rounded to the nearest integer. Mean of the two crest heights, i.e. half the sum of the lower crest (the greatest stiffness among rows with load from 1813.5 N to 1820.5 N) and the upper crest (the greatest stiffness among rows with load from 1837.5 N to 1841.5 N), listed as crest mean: 139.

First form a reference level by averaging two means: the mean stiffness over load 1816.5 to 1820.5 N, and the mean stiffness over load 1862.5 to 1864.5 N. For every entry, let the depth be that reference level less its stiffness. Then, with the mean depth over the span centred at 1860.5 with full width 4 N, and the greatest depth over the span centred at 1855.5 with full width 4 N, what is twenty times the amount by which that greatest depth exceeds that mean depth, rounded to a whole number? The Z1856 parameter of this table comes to 186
